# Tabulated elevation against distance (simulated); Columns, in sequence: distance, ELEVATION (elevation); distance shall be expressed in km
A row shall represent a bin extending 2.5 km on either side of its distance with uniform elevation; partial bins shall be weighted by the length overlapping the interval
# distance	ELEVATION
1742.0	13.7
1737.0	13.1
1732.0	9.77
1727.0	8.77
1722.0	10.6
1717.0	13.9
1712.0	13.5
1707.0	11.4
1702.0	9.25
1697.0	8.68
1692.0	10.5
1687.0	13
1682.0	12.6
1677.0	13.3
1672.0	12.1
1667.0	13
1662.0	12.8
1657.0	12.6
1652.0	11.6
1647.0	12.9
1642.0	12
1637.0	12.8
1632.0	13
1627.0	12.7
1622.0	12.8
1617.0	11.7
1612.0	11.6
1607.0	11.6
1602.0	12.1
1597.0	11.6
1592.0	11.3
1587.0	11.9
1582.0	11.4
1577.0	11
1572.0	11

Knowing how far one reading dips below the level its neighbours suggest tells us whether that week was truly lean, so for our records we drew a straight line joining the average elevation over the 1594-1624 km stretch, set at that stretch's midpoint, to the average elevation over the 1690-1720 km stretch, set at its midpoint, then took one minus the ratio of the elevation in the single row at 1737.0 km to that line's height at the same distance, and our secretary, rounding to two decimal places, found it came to -0.19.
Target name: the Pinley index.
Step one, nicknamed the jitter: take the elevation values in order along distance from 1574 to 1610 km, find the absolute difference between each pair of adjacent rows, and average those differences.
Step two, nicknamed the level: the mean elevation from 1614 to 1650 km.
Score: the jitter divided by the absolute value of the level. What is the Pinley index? 0.037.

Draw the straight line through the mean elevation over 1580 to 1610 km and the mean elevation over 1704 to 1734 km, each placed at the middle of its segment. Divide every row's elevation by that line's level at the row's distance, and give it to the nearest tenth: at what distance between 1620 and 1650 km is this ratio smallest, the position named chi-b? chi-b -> 1642.0 km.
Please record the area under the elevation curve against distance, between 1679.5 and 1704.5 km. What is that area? 270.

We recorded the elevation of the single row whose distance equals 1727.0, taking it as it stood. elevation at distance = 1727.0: 8.77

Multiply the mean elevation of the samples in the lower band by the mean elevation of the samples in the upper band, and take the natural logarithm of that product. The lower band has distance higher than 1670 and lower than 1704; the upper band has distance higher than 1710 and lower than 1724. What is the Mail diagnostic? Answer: 4.97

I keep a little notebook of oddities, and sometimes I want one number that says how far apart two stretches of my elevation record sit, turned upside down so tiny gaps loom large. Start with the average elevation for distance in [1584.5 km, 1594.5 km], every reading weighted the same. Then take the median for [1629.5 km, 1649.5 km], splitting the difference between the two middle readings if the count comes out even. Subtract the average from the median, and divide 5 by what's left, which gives 4.0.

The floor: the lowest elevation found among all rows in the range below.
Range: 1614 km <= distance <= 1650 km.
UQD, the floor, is 11.7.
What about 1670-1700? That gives 8.68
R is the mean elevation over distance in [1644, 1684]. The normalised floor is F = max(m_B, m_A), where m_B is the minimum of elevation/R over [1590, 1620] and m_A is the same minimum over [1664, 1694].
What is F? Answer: 0.896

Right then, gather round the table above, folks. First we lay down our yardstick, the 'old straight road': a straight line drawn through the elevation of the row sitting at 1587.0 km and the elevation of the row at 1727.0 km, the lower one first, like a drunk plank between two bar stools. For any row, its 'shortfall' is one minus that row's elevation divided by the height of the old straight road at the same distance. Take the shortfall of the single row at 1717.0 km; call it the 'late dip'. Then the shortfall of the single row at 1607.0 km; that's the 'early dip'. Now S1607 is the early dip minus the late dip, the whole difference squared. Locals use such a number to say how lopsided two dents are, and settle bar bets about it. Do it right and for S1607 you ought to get 0.284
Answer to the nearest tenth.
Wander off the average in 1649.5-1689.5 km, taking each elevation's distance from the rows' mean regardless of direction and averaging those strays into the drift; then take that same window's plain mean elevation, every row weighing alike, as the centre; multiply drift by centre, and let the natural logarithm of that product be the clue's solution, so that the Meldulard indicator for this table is 1.6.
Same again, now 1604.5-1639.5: 2.0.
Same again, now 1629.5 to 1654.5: 1.9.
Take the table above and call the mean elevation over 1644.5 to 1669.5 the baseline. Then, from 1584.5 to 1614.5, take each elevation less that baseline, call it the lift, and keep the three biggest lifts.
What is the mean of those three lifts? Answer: -0.71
